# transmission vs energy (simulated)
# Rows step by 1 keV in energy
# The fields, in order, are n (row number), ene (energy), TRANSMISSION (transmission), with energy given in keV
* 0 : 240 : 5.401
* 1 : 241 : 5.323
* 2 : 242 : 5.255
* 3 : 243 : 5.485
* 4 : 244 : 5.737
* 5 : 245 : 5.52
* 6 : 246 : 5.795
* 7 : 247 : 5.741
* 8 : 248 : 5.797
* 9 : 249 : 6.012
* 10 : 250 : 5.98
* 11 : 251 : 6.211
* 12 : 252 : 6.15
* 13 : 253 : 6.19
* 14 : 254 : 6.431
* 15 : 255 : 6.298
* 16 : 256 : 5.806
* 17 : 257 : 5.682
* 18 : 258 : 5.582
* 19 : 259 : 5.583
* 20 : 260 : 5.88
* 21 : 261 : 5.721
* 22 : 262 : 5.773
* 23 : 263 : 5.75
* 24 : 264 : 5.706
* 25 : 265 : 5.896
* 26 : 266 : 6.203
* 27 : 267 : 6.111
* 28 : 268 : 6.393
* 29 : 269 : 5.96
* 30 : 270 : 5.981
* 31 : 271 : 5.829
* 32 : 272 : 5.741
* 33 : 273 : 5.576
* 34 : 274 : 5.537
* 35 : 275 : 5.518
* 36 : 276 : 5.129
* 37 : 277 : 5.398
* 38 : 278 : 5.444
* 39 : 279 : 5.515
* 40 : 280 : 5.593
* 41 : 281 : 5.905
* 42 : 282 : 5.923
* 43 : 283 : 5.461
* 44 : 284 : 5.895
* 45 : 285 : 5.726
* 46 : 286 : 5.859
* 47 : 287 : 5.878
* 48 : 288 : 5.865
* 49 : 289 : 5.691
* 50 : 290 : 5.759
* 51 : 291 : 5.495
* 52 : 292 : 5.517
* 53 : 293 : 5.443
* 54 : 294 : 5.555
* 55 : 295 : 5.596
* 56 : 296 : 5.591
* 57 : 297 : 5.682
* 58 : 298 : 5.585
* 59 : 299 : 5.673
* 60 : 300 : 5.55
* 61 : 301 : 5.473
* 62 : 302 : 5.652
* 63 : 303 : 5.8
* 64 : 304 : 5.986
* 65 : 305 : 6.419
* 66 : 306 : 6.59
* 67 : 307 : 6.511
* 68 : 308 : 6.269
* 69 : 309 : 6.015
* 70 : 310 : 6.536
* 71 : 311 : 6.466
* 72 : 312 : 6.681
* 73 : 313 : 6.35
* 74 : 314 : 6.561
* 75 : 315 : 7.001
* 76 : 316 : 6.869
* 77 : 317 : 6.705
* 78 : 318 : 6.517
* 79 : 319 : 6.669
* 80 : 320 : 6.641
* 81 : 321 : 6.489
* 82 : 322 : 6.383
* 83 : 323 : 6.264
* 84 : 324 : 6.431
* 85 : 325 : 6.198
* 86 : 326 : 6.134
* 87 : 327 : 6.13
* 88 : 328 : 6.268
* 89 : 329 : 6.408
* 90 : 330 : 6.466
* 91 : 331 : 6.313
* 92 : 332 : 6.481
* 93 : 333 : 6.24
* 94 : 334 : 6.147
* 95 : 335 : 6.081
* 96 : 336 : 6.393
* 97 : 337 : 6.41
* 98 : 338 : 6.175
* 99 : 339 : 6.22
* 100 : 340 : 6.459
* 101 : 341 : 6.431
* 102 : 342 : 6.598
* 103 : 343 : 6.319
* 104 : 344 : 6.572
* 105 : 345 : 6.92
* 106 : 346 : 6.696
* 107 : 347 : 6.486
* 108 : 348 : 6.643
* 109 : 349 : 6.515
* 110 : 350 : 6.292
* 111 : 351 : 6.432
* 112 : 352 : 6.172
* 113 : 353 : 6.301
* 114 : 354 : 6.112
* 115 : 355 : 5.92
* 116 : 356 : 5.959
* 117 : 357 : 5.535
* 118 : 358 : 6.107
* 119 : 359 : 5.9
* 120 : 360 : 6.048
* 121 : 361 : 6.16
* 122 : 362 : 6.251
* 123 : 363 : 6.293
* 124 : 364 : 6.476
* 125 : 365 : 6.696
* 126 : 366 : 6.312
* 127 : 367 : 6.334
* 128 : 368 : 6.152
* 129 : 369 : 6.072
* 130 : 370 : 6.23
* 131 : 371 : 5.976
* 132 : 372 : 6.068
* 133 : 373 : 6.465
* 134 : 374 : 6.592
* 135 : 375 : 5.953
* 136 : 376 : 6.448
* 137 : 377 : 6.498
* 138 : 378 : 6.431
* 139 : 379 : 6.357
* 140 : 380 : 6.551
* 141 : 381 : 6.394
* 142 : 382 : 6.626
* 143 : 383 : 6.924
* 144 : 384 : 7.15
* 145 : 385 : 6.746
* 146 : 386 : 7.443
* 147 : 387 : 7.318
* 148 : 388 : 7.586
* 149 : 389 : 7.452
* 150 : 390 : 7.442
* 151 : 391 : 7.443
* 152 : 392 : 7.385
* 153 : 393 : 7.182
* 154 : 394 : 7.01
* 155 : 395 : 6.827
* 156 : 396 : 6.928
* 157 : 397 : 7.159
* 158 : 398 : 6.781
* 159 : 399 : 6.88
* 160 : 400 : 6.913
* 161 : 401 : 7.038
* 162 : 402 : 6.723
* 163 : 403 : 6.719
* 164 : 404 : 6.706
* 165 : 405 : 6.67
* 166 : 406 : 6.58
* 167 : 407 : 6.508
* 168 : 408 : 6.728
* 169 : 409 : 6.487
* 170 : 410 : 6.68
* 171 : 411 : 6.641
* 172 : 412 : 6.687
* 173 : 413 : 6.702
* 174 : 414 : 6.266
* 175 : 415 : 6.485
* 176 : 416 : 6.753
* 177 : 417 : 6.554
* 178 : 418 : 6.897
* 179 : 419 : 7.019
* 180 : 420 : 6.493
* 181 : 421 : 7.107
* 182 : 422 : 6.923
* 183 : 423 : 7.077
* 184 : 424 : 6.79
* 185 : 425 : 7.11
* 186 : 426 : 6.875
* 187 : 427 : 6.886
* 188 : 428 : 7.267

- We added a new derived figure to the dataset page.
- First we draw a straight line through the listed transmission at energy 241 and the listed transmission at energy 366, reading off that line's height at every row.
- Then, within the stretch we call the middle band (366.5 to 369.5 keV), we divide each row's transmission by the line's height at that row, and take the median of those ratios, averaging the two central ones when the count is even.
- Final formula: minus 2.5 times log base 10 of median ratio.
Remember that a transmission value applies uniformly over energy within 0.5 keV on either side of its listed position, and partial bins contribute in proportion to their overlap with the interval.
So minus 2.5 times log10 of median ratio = 0.031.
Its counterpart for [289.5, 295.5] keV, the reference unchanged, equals 0.038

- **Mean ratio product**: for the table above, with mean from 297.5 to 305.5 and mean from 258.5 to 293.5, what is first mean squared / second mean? 5.8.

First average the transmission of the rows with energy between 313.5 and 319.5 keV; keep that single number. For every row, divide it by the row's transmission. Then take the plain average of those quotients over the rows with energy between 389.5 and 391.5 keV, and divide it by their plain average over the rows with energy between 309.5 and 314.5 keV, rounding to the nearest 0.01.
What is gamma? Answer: 0.88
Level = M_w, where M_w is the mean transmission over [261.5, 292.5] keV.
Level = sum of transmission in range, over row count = 5.74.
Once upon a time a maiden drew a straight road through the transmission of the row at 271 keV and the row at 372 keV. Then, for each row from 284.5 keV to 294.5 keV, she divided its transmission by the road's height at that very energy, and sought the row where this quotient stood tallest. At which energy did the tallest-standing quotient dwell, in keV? 287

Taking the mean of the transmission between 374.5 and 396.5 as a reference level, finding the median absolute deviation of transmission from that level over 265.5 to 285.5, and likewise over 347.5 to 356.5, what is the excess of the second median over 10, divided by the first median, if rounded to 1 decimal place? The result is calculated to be -7.9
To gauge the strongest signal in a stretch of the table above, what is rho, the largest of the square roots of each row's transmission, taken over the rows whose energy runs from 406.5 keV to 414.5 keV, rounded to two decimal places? 2.59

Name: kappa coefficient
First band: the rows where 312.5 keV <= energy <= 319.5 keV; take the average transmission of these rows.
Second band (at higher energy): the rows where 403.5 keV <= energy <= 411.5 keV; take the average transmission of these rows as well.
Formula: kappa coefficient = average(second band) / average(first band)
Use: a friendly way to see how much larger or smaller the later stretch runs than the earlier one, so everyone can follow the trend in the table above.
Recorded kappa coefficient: 0.99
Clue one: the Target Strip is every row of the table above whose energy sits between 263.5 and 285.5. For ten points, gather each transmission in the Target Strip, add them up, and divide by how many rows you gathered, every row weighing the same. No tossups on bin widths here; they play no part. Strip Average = 5.75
